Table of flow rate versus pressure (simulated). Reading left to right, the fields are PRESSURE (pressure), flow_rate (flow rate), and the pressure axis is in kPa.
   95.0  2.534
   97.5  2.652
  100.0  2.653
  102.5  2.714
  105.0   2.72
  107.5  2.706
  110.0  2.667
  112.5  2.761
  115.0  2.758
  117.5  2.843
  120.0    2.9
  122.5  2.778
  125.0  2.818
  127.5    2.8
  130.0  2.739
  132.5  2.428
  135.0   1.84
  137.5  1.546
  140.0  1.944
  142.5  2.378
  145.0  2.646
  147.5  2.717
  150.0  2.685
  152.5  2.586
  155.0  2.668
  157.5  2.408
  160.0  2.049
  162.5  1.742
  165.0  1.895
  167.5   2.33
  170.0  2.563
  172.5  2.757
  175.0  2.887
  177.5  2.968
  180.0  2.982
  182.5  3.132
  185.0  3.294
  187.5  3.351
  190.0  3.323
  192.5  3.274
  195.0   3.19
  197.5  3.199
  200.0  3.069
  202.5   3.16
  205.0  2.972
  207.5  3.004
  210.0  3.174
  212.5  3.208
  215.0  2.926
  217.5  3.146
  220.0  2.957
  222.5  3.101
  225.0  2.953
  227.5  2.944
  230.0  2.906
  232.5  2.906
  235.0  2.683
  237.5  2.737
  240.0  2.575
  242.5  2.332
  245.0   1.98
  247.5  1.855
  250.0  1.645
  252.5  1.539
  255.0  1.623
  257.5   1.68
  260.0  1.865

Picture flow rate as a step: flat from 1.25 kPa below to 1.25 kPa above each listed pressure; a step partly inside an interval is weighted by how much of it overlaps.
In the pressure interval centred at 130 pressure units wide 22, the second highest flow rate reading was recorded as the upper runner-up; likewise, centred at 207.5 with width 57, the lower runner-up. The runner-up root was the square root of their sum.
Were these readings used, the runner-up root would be 2.48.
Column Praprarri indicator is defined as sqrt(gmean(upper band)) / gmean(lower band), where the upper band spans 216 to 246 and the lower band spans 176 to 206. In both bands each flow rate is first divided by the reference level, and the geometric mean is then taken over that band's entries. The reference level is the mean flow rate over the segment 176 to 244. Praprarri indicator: 0.91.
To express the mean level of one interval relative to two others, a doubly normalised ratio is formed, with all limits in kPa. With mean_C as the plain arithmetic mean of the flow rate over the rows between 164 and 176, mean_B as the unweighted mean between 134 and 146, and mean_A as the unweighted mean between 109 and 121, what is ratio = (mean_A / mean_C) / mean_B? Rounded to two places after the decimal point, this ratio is 0.54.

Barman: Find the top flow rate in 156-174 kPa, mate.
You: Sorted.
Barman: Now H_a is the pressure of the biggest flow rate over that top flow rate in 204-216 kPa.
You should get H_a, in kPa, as 212.5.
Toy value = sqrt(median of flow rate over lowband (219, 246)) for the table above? 1.70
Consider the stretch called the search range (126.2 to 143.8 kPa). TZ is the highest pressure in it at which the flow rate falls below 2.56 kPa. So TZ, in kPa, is 142.5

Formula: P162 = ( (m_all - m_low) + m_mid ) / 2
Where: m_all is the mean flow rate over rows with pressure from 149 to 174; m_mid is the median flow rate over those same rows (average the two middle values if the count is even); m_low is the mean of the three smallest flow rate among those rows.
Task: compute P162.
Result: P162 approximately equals 1.48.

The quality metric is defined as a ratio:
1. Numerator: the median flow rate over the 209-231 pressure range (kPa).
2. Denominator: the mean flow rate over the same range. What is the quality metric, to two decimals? 0.97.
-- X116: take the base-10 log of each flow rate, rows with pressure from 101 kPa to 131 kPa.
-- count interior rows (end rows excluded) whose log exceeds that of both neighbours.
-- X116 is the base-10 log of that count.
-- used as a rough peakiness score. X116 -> 0.6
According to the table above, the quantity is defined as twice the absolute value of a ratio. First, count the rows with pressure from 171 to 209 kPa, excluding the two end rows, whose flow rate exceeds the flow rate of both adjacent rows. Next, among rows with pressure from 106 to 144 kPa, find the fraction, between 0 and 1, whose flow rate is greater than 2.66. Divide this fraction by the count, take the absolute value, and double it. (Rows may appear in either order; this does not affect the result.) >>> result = 0.4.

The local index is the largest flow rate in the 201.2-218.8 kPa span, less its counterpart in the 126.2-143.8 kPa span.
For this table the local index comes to 0.4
